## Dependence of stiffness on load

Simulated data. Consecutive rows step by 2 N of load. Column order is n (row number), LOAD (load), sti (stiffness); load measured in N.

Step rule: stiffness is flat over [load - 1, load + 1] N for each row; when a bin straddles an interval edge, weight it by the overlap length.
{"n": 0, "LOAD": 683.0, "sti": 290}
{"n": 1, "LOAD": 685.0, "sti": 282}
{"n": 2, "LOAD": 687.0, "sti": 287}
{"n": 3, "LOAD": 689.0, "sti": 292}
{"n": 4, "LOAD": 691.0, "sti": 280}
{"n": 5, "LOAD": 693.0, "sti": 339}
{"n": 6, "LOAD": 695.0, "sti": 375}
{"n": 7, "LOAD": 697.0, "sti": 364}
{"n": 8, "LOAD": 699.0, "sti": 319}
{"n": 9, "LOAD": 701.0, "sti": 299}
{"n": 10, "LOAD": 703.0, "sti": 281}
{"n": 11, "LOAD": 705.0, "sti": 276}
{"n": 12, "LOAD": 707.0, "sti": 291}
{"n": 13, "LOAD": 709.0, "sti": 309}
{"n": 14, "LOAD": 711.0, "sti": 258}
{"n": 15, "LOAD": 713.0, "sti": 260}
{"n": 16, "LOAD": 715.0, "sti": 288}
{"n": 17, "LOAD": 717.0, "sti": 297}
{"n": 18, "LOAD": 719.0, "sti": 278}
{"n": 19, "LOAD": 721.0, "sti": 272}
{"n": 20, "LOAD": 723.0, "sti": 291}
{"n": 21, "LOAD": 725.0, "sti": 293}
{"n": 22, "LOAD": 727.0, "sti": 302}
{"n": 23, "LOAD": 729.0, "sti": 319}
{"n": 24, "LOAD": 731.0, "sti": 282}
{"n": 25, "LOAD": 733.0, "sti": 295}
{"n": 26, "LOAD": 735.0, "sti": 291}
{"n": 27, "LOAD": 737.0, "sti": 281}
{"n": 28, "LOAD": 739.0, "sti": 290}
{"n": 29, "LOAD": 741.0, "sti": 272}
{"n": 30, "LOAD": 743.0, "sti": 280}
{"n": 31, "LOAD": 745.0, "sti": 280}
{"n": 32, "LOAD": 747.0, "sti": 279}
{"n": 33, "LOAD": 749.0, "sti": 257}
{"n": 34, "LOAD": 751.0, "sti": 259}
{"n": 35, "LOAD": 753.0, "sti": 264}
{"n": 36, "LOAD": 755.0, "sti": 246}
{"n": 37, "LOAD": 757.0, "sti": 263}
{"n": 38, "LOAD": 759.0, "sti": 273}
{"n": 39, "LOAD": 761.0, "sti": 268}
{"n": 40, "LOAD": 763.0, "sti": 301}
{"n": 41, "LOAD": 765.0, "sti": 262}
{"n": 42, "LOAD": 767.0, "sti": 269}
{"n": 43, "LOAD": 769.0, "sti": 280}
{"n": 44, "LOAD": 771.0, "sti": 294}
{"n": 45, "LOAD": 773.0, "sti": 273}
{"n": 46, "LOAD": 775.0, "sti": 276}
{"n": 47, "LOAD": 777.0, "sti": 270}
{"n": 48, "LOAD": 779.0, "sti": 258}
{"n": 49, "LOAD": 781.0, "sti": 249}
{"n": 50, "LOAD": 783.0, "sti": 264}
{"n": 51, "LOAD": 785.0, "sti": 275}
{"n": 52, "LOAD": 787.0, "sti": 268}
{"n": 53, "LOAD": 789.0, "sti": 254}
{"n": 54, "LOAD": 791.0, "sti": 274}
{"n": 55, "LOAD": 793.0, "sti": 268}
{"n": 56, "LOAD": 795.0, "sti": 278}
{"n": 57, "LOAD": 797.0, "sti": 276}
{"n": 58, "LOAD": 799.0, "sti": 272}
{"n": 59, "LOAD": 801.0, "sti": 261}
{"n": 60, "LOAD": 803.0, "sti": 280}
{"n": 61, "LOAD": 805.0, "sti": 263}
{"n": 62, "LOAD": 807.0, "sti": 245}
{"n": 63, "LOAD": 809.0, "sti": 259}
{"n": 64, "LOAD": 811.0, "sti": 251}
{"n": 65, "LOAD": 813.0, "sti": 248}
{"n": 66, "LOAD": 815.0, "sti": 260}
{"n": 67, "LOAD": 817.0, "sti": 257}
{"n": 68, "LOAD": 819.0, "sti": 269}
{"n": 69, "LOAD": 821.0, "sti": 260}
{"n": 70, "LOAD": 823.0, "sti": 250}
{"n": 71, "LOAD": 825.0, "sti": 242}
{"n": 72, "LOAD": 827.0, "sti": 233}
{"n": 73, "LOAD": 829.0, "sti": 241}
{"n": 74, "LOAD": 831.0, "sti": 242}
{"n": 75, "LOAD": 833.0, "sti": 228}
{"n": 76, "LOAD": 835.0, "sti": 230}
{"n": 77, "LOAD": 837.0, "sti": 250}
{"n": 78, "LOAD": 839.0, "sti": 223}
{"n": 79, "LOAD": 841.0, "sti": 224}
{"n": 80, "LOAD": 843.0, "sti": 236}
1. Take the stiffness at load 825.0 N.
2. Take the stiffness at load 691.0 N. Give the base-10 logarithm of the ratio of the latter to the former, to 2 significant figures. 0.063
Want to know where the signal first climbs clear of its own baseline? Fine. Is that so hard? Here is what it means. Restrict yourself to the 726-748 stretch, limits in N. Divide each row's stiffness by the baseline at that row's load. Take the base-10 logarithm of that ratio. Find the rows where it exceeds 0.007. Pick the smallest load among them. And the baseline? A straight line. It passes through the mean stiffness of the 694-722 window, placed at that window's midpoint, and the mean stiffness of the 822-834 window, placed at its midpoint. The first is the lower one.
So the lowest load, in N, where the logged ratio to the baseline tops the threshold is 727.0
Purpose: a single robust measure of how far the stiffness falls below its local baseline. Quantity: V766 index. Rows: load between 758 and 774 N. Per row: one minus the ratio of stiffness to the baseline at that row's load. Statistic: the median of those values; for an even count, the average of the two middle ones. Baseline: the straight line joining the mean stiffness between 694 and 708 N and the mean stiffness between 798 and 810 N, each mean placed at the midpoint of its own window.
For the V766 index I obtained 0.033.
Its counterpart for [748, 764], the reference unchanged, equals 0.085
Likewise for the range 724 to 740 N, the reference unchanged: 0.022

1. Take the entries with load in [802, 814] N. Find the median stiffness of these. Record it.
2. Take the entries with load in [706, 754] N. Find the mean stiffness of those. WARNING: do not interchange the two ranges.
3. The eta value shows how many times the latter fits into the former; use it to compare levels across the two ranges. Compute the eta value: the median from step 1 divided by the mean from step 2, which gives 0.90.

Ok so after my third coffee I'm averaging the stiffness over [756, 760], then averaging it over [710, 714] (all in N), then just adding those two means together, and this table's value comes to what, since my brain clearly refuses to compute 527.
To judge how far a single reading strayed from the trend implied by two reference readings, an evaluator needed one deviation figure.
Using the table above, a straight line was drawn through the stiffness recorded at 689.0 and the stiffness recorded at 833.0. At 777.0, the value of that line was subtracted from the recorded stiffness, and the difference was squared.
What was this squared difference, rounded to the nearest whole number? 293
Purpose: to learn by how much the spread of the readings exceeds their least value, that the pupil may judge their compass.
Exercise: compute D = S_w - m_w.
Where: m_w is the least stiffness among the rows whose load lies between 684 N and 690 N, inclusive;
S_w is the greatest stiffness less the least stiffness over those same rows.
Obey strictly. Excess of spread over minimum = -272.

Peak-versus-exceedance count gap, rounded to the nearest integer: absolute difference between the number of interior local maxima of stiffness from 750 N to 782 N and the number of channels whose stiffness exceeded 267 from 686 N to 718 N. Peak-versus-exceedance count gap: 9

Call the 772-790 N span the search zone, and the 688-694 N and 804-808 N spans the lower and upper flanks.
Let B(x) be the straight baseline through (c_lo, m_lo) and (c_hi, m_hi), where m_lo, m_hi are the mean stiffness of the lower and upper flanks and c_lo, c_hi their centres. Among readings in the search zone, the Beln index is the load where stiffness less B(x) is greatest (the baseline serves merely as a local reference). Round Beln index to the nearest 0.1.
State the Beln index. 785.0 N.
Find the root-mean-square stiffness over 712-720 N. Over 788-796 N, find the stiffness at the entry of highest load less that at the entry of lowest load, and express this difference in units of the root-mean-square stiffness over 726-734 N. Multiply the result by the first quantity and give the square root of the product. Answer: 4.74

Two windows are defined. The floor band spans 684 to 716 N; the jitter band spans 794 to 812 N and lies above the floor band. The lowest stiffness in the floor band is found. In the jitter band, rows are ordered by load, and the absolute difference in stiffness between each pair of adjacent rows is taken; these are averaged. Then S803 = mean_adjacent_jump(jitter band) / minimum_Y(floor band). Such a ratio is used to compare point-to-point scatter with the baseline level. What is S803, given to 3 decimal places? 0.045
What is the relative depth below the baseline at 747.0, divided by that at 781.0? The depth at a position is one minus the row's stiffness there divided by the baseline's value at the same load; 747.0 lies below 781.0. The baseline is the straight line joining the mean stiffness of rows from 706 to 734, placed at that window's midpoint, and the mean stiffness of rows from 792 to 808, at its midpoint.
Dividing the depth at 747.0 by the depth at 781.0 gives 0.1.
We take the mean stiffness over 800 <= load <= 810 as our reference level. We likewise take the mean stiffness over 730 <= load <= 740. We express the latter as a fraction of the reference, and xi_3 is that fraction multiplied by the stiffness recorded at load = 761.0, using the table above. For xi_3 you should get 295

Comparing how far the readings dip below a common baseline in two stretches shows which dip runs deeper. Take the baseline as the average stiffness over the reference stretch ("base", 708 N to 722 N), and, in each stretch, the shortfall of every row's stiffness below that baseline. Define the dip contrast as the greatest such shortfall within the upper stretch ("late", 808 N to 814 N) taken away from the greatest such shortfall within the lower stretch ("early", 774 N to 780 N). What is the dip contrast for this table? -10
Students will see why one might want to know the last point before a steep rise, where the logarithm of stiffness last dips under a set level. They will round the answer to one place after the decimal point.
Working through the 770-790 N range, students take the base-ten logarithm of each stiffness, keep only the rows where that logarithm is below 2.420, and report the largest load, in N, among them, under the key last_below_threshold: 789.0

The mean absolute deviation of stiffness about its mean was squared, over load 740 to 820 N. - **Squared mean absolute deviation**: 93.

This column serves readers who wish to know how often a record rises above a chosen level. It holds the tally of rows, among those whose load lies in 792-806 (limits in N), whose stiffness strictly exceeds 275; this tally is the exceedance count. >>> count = 3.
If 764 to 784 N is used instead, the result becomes 3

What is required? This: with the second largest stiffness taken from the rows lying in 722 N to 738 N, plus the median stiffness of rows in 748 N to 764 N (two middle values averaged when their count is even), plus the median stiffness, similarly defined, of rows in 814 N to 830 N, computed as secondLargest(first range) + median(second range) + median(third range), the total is 819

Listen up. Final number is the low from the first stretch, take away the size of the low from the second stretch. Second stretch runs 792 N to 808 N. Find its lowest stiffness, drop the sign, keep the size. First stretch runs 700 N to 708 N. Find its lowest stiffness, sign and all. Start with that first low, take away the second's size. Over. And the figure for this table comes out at 31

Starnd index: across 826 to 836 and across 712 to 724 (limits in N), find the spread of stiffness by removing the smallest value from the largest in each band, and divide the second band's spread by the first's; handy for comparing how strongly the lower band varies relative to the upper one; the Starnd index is 2.6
